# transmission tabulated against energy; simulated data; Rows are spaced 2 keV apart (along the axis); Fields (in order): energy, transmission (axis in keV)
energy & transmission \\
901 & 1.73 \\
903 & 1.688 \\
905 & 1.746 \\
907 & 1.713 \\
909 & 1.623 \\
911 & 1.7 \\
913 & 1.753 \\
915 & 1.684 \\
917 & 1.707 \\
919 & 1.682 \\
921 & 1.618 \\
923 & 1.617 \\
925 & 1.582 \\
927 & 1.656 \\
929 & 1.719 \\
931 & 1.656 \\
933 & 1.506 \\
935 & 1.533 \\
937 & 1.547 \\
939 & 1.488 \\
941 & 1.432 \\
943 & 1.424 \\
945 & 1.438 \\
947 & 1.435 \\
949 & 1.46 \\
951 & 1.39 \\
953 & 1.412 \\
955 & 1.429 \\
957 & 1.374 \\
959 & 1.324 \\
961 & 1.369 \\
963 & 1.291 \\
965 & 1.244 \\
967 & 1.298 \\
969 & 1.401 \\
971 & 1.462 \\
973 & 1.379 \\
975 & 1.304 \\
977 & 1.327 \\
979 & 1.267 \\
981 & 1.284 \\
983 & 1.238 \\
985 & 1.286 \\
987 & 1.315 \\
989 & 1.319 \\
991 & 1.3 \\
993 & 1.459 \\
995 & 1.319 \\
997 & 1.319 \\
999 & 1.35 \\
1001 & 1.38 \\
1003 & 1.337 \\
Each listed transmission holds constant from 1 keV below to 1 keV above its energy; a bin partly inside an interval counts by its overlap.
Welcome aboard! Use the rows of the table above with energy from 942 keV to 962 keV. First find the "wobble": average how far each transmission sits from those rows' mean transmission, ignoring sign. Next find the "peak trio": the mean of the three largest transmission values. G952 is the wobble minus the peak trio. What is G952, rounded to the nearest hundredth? -1.41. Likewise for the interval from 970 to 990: -1.35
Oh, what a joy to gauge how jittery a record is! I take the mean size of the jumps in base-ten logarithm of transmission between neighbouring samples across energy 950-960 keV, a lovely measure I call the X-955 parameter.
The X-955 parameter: 0.011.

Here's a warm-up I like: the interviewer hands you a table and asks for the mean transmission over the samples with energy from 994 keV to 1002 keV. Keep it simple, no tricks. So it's 1.34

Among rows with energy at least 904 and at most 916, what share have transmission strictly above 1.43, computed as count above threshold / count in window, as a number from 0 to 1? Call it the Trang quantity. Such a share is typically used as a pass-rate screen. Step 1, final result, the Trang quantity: 1.0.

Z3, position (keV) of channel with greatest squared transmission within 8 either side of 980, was 973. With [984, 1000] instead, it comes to 993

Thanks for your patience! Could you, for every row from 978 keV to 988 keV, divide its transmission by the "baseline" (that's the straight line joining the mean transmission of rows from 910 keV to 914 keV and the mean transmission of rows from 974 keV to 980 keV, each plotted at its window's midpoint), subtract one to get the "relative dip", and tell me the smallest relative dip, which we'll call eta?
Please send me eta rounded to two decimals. -0.02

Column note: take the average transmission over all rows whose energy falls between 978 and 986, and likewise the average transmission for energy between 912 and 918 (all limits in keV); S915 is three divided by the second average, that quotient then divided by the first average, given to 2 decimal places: 1.38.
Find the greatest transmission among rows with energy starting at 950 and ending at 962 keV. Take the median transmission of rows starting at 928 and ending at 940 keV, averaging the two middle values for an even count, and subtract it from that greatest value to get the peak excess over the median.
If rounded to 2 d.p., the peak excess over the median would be -0.11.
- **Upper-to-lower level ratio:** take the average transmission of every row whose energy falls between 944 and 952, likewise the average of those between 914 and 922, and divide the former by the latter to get 0.86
